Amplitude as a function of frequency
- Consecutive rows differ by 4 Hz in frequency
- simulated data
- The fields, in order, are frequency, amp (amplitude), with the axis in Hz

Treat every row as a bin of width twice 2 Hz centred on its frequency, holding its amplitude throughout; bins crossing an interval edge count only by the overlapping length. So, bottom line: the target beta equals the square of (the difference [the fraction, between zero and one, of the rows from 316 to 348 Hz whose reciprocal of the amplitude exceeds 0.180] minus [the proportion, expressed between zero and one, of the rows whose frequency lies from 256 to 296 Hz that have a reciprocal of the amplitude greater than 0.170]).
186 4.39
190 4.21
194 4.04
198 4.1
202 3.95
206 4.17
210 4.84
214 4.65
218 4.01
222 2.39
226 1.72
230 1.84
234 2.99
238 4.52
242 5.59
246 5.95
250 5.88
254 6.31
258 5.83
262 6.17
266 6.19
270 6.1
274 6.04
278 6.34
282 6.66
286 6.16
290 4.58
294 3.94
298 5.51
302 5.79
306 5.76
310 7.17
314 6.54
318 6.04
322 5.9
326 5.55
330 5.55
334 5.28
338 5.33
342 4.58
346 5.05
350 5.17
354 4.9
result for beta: 0.20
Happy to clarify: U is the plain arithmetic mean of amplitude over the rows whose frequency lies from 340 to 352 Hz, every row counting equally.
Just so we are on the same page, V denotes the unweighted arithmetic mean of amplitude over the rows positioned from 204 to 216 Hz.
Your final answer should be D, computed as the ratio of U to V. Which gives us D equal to 1.08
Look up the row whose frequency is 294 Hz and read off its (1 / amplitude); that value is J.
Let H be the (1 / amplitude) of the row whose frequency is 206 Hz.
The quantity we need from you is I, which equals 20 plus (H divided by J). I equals 20.9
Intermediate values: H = 0.24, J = 0.254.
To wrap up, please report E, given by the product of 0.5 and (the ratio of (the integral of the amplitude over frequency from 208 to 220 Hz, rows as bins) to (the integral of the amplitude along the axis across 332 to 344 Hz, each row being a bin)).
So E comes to 0.44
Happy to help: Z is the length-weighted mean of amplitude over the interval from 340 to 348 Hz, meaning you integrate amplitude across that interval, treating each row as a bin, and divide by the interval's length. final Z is 4.8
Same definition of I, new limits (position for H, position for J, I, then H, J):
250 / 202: 20.7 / 0.17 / 0.253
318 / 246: 21.0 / 0.17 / 0.168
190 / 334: 21.3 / 0.24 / 0.189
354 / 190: 20.9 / 0.20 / 0.238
